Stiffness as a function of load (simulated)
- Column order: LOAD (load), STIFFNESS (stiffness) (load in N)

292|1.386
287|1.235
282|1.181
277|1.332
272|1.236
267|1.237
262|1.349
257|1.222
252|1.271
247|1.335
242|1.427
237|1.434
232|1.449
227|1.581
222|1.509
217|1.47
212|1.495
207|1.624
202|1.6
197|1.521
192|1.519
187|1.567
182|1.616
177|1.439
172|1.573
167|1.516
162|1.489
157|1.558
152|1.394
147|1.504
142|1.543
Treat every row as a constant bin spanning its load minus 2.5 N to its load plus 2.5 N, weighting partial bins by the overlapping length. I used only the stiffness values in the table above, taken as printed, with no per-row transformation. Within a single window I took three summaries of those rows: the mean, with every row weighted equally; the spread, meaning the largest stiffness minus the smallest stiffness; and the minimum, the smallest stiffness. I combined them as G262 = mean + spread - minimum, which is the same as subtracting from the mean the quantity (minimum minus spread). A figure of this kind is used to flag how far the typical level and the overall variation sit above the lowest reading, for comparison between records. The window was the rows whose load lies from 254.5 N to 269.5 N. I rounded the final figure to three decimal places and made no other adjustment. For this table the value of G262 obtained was 0.174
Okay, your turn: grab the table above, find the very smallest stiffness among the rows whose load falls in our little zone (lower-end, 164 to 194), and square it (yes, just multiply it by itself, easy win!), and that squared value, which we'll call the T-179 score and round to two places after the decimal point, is 2.07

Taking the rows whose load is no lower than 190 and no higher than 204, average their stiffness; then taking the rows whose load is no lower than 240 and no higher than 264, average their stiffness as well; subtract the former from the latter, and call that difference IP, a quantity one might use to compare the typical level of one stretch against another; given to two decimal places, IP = -0.23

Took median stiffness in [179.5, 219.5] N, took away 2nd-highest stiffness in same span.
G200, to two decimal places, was -0.07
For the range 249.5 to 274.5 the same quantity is -0.03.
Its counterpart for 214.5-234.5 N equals -0.02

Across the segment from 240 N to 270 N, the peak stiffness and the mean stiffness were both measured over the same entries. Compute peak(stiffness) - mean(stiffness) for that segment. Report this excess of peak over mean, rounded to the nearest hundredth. 0.12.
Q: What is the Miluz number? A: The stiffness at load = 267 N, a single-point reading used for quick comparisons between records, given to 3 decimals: 1.237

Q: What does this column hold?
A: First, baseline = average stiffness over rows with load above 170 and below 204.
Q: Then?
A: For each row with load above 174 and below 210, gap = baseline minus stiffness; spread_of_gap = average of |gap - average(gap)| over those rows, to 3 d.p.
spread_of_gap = 0.053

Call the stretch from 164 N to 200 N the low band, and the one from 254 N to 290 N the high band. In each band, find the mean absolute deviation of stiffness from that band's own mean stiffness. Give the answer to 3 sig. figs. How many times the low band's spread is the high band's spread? 1.14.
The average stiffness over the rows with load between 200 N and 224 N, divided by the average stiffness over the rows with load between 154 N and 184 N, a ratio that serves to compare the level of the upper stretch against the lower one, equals 1.01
